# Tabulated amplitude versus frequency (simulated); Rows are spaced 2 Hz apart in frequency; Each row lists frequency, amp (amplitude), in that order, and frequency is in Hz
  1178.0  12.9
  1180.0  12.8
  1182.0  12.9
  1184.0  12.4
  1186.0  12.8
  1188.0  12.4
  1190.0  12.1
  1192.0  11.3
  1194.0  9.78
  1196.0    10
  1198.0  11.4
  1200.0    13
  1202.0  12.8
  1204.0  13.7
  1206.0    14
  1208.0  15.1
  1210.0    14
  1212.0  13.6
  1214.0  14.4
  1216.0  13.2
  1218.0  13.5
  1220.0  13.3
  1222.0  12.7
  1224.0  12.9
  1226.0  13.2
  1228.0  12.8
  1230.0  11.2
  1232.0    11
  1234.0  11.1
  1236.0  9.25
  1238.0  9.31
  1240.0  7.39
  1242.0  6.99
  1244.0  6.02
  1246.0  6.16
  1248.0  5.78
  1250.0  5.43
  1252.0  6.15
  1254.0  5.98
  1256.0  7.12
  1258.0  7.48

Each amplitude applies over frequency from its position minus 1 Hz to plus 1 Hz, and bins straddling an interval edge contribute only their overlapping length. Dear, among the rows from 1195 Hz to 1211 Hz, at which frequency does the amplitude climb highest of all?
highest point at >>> 1208.0 Hz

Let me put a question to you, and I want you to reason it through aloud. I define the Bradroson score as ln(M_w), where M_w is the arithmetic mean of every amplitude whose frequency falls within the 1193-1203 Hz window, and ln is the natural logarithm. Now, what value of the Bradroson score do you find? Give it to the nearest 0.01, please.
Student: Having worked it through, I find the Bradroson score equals 2.43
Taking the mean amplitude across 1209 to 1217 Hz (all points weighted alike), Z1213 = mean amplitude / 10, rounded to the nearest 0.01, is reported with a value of 1.38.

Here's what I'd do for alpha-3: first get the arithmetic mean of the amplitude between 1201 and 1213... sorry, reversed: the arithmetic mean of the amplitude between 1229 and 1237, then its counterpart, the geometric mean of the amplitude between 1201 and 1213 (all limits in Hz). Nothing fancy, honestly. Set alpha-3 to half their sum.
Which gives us 12.2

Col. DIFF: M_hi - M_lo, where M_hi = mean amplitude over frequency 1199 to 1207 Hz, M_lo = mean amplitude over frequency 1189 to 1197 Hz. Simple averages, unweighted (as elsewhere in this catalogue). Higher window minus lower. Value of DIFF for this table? 3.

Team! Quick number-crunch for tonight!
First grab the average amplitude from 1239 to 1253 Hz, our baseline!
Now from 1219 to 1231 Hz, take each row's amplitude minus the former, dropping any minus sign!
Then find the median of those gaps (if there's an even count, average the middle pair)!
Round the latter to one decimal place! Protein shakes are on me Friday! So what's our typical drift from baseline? 6.6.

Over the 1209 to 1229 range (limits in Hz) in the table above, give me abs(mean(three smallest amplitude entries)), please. 13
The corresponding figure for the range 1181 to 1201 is 10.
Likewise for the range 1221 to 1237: 10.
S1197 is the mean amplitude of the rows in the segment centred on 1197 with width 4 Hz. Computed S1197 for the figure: 11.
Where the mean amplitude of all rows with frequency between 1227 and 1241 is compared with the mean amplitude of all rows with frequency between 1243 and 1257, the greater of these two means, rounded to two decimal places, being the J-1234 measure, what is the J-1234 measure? 10.29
